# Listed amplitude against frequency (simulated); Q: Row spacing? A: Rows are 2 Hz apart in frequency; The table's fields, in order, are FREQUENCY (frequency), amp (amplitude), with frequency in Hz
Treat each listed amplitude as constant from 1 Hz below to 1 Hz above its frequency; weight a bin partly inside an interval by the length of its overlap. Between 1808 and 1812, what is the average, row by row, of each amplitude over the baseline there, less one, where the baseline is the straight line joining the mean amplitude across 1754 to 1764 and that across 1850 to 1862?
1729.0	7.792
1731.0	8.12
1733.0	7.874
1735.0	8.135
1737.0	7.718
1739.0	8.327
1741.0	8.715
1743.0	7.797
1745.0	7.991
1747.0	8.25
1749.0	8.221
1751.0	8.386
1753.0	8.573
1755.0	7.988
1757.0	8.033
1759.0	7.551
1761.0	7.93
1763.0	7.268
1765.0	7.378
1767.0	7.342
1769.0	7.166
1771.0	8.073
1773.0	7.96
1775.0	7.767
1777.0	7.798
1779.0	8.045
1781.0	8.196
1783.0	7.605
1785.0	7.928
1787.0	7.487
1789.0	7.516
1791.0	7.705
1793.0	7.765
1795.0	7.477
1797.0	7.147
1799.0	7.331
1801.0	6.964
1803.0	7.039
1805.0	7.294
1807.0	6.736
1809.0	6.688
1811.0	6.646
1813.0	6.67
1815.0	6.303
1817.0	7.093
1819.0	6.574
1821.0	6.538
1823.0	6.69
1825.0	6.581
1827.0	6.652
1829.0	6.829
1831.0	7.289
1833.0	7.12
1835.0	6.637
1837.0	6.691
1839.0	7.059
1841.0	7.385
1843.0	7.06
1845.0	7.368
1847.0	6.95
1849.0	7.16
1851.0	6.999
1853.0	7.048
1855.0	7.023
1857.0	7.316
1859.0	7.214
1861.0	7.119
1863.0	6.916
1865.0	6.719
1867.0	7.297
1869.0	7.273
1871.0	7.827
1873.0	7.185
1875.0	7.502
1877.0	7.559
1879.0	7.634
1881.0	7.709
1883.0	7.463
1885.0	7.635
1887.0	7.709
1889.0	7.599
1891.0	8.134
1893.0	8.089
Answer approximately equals -0.10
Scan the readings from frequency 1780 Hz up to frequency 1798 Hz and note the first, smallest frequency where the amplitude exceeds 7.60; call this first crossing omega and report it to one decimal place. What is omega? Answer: 1781.0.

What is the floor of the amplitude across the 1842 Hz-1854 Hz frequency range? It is 6.95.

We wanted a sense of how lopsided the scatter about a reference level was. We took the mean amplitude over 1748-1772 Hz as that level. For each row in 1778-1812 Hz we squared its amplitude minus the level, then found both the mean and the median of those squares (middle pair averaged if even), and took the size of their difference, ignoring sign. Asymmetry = 0.26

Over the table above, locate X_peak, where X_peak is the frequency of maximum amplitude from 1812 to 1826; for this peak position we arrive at 1817.0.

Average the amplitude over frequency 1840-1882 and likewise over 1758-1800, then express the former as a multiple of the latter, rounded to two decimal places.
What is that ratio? 0.95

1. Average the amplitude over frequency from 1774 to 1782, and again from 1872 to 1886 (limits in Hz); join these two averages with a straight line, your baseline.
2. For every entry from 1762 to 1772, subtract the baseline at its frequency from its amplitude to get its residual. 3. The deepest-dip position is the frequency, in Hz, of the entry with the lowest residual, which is 1769.0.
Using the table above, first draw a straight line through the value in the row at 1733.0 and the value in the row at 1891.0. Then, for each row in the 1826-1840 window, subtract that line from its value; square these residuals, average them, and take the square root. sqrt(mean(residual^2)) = 1.17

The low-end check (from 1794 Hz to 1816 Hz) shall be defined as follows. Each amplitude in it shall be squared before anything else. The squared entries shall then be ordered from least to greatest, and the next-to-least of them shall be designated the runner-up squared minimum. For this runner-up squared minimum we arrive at 44.2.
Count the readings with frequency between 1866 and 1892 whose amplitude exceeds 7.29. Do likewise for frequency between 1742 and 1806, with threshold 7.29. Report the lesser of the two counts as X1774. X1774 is 11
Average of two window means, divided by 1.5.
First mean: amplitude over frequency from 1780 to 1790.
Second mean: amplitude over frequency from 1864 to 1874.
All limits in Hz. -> 5.00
